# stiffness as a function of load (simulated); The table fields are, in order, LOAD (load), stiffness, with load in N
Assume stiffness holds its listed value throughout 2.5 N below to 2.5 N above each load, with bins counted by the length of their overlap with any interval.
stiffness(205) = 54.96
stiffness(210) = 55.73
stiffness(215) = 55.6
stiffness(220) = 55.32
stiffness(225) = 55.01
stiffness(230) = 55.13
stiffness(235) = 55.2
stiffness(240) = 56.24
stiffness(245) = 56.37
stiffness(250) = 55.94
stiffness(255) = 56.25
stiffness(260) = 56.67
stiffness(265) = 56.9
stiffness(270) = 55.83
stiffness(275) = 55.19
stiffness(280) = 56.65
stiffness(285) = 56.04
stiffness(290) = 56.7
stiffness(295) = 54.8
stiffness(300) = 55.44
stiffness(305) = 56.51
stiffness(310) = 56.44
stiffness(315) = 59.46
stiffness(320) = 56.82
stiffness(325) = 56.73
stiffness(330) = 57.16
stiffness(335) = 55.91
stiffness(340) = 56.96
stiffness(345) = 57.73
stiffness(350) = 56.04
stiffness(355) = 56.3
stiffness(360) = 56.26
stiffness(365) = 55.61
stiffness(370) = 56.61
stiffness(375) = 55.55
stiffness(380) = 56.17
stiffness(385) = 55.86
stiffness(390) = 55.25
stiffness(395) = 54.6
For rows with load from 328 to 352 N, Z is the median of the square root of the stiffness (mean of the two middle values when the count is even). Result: 7.55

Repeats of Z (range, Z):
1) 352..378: 7.50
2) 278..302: 7.49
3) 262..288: 7.49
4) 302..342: 7.53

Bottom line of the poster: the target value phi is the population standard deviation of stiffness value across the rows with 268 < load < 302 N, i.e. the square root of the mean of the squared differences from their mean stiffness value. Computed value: 0.7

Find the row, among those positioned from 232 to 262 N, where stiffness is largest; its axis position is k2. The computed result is 260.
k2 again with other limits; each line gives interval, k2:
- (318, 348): 345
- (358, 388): 370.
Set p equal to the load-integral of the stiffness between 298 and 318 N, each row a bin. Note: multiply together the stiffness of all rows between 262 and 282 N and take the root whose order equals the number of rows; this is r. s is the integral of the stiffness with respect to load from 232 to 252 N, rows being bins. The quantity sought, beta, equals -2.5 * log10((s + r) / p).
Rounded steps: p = 1140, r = 56.1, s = 1118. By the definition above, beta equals -0.032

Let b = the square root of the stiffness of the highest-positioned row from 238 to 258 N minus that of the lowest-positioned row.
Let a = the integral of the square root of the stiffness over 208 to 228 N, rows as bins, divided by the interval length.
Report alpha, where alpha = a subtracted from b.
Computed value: -7.44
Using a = 7.44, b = 0.00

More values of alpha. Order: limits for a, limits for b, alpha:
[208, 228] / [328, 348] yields -7.41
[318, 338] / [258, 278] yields -7.63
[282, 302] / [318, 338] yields -7.53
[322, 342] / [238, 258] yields -7.53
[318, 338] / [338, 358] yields -7.57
